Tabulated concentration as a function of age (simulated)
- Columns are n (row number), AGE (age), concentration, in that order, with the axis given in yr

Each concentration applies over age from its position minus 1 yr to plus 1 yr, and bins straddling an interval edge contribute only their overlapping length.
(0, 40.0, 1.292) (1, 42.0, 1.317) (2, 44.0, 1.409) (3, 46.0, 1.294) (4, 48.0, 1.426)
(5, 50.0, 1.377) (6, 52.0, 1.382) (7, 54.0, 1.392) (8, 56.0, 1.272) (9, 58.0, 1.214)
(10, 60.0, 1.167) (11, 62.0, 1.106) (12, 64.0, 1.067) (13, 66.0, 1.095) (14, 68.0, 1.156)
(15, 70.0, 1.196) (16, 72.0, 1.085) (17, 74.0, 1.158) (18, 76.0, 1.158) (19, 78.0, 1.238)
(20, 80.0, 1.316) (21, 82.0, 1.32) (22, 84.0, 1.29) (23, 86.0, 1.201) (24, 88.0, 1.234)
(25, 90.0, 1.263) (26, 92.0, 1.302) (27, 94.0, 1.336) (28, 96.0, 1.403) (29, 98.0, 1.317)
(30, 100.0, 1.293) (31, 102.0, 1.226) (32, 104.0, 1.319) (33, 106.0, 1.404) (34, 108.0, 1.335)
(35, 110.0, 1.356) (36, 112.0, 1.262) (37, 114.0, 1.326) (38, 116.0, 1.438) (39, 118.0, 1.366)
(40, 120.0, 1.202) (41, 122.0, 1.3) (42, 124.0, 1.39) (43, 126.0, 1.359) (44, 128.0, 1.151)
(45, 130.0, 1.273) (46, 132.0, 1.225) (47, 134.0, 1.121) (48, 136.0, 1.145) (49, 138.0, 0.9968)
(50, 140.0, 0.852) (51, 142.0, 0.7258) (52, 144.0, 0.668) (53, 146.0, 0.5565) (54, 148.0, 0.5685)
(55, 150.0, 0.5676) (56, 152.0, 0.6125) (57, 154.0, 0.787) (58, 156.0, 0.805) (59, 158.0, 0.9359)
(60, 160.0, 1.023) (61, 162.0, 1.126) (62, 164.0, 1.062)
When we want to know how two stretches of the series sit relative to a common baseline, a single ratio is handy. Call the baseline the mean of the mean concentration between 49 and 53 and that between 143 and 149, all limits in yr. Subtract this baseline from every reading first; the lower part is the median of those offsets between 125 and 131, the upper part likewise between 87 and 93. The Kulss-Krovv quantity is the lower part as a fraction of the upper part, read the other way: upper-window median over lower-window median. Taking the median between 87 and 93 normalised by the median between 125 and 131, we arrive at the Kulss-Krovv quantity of 1.0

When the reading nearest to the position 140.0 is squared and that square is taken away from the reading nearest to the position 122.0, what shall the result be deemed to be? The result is 0.57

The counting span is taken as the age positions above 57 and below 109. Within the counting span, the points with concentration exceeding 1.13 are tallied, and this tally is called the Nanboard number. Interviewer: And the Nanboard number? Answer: 22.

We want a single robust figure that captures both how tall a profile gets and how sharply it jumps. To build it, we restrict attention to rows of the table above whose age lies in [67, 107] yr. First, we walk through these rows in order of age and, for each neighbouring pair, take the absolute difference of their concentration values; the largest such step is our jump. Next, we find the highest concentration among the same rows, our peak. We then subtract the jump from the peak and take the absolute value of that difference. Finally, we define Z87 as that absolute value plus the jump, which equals 1.40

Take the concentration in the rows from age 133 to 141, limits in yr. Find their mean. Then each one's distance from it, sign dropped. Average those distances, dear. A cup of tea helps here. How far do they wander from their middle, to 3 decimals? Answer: 0.104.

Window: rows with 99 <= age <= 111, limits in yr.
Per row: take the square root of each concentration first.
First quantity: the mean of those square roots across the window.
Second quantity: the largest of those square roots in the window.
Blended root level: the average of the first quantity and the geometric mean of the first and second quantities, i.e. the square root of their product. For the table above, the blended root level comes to 1.16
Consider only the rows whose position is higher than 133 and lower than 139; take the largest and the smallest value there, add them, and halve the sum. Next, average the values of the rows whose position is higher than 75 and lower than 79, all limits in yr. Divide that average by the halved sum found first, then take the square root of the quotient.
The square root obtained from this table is 1.06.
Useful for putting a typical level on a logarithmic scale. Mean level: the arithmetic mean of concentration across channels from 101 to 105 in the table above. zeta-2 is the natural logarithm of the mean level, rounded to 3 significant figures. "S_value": 0.241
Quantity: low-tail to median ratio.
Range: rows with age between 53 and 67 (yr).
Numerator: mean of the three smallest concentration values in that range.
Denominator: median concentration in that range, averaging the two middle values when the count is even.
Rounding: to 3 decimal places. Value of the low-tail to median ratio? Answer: 0.933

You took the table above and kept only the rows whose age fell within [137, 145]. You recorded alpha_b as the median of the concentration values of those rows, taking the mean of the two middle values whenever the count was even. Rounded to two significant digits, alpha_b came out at 0.79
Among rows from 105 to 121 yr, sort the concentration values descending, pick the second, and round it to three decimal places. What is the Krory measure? 1.404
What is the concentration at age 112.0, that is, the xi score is 1.262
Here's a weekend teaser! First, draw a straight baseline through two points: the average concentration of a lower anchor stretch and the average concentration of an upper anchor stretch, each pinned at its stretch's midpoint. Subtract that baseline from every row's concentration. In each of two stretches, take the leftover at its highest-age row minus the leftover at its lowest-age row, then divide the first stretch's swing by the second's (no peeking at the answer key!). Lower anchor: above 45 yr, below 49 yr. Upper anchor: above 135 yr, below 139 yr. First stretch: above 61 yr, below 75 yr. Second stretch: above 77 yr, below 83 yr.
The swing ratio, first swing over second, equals 1.0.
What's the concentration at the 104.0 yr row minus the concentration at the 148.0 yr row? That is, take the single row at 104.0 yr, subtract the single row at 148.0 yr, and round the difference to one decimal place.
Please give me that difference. 0.8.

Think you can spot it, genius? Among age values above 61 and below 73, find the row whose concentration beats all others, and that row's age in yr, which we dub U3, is 70.0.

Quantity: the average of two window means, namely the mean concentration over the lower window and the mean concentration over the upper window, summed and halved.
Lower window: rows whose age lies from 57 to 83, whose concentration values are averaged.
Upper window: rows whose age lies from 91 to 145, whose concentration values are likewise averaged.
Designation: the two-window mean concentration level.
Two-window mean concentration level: 1.20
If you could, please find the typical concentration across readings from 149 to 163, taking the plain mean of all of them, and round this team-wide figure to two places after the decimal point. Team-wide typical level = 0.84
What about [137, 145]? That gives 0.81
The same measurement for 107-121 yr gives 1.33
